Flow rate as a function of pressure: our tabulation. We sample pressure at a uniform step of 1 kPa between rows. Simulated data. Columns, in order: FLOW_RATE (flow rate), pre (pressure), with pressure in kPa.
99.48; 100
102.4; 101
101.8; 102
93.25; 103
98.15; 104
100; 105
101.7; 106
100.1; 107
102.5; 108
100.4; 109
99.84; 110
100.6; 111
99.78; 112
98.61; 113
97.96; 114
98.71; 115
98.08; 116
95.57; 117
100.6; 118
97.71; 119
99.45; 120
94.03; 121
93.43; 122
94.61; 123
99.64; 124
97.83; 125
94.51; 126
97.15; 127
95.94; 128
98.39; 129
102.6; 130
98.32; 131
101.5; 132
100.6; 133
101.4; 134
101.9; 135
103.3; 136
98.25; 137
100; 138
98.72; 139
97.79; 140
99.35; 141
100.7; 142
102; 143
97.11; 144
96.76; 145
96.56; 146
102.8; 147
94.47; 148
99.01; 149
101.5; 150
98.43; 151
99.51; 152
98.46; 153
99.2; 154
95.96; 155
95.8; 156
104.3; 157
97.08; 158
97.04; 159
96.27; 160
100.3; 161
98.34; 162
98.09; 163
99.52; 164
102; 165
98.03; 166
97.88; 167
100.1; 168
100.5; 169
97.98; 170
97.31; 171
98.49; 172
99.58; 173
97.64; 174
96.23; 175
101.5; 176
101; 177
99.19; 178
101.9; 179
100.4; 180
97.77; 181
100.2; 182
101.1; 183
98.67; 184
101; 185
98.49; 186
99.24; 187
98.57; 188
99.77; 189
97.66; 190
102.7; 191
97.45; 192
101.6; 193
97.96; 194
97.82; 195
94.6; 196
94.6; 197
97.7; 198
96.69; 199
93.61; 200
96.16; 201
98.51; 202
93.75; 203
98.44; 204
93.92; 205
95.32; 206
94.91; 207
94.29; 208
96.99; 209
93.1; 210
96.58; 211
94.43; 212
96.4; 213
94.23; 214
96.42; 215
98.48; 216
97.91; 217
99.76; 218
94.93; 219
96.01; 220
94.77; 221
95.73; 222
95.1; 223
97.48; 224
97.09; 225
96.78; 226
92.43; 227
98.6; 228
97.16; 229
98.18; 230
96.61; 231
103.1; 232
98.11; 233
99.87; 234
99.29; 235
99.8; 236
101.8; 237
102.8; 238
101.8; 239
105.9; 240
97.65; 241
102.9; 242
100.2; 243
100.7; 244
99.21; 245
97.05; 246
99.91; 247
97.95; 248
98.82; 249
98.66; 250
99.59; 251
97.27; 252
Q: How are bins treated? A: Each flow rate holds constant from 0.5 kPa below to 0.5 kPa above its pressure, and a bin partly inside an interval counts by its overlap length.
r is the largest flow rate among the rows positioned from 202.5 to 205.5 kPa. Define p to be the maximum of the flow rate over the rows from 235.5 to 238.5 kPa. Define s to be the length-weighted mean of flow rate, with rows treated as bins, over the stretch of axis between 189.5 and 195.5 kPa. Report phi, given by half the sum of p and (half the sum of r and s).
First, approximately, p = 102.8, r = 98.44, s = 99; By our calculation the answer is 101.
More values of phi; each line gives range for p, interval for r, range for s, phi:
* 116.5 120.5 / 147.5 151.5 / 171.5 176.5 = 100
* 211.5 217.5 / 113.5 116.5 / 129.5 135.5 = 99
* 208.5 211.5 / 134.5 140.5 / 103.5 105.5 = 99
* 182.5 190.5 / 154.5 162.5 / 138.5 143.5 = 102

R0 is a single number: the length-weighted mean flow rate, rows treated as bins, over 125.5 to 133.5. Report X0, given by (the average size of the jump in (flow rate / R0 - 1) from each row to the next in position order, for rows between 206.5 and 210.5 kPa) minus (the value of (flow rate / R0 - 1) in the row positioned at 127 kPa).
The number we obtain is 0.039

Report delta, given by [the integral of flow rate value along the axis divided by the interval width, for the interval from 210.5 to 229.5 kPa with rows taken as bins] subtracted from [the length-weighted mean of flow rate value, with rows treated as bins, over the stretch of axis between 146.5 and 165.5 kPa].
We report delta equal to 2.5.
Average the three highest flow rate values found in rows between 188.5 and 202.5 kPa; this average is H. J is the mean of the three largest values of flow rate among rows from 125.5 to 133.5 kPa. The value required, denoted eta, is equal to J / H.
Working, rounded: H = 101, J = 102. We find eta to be 1.00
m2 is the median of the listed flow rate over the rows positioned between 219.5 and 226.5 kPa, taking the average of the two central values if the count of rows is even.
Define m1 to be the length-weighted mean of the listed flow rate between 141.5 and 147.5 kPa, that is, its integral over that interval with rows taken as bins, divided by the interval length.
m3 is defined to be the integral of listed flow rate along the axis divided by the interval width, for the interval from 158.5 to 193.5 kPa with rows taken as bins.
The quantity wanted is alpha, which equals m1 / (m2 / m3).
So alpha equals 103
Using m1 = 99.3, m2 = 96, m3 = 99.2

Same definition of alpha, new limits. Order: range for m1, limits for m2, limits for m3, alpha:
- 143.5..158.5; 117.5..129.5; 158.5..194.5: 100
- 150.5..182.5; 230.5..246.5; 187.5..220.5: 96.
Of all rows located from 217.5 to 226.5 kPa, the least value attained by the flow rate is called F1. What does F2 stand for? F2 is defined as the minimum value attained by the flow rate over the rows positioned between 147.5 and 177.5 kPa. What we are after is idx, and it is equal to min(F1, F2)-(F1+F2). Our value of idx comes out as -94.8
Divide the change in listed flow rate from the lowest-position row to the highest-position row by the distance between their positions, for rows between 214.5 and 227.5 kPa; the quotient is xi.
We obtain -0.3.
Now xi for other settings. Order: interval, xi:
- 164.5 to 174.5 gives -0.5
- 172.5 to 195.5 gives -0.1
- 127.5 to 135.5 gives 0.9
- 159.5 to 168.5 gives 0.5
